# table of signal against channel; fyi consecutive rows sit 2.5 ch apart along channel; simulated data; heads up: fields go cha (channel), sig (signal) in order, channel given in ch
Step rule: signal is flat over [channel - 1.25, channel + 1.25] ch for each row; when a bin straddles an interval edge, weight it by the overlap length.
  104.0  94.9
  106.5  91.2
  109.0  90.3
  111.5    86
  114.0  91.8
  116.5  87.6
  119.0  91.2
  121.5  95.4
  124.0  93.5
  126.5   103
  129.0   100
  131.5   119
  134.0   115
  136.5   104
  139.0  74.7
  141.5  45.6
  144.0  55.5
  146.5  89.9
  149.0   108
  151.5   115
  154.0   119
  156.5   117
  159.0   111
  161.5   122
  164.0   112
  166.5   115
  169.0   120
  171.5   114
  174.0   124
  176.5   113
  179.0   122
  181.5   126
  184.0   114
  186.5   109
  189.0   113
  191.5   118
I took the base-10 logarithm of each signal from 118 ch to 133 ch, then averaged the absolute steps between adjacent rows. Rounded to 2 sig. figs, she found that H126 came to 0.032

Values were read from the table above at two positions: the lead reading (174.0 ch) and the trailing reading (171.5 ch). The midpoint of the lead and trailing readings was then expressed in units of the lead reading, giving 0.960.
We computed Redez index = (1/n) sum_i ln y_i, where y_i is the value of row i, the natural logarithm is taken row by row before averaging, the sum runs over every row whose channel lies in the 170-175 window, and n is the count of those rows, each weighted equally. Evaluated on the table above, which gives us 4.78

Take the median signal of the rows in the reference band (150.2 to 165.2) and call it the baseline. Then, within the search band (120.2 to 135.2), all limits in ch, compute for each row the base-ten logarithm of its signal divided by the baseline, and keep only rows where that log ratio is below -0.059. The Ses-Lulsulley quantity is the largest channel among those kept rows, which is 129.0 ch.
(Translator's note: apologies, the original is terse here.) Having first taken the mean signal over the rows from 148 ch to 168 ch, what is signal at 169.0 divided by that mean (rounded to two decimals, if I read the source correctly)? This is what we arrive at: 1.04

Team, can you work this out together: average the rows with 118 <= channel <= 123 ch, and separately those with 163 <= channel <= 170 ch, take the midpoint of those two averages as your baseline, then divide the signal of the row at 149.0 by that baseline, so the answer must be 1.03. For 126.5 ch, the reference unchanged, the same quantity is 0.99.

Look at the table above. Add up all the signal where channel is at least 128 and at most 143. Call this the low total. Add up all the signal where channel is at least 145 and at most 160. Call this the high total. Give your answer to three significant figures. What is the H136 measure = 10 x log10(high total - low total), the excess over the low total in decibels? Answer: 20.1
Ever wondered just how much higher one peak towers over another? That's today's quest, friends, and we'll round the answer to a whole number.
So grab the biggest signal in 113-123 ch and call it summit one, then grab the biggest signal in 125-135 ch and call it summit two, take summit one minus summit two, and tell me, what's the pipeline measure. -24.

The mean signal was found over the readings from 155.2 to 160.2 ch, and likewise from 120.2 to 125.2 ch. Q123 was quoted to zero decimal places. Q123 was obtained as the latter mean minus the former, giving -20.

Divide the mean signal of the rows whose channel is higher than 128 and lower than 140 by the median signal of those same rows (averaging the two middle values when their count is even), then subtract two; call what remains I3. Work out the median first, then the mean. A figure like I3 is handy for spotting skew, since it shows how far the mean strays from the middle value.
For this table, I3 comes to -1.01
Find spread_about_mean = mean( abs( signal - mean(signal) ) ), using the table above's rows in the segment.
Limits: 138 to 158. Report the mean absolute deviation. 24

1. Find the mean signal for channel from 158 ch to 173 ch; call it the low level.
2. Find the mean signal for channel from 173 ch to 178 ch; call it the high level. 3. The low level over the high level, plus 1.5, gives 2.48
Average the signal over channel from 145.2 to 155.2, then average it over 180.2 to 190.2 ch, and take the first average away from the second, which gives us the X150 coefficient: 8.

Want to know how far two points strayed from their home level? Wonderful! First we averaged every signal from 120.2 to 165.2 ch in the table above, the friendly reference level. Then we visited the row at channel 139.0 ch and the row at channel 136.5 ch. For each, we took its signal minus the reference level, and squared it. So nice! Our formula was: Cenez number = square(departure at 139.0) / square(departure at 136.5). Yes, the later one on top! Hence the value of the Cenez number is 39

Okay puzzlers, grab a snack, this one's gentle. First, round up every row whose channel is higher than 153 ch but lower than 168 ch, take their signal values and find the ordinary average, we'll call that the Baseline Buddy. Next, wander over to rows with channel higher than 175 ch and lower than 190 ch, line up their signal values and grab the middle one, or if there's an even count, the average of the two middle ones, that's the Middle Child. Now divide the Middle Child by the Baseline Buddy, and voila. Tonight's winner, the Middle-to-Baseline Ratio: 0.98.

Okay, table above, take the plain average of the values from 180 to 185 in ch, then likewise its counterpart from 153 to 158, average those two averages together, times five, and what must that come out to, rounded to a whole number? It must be 595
